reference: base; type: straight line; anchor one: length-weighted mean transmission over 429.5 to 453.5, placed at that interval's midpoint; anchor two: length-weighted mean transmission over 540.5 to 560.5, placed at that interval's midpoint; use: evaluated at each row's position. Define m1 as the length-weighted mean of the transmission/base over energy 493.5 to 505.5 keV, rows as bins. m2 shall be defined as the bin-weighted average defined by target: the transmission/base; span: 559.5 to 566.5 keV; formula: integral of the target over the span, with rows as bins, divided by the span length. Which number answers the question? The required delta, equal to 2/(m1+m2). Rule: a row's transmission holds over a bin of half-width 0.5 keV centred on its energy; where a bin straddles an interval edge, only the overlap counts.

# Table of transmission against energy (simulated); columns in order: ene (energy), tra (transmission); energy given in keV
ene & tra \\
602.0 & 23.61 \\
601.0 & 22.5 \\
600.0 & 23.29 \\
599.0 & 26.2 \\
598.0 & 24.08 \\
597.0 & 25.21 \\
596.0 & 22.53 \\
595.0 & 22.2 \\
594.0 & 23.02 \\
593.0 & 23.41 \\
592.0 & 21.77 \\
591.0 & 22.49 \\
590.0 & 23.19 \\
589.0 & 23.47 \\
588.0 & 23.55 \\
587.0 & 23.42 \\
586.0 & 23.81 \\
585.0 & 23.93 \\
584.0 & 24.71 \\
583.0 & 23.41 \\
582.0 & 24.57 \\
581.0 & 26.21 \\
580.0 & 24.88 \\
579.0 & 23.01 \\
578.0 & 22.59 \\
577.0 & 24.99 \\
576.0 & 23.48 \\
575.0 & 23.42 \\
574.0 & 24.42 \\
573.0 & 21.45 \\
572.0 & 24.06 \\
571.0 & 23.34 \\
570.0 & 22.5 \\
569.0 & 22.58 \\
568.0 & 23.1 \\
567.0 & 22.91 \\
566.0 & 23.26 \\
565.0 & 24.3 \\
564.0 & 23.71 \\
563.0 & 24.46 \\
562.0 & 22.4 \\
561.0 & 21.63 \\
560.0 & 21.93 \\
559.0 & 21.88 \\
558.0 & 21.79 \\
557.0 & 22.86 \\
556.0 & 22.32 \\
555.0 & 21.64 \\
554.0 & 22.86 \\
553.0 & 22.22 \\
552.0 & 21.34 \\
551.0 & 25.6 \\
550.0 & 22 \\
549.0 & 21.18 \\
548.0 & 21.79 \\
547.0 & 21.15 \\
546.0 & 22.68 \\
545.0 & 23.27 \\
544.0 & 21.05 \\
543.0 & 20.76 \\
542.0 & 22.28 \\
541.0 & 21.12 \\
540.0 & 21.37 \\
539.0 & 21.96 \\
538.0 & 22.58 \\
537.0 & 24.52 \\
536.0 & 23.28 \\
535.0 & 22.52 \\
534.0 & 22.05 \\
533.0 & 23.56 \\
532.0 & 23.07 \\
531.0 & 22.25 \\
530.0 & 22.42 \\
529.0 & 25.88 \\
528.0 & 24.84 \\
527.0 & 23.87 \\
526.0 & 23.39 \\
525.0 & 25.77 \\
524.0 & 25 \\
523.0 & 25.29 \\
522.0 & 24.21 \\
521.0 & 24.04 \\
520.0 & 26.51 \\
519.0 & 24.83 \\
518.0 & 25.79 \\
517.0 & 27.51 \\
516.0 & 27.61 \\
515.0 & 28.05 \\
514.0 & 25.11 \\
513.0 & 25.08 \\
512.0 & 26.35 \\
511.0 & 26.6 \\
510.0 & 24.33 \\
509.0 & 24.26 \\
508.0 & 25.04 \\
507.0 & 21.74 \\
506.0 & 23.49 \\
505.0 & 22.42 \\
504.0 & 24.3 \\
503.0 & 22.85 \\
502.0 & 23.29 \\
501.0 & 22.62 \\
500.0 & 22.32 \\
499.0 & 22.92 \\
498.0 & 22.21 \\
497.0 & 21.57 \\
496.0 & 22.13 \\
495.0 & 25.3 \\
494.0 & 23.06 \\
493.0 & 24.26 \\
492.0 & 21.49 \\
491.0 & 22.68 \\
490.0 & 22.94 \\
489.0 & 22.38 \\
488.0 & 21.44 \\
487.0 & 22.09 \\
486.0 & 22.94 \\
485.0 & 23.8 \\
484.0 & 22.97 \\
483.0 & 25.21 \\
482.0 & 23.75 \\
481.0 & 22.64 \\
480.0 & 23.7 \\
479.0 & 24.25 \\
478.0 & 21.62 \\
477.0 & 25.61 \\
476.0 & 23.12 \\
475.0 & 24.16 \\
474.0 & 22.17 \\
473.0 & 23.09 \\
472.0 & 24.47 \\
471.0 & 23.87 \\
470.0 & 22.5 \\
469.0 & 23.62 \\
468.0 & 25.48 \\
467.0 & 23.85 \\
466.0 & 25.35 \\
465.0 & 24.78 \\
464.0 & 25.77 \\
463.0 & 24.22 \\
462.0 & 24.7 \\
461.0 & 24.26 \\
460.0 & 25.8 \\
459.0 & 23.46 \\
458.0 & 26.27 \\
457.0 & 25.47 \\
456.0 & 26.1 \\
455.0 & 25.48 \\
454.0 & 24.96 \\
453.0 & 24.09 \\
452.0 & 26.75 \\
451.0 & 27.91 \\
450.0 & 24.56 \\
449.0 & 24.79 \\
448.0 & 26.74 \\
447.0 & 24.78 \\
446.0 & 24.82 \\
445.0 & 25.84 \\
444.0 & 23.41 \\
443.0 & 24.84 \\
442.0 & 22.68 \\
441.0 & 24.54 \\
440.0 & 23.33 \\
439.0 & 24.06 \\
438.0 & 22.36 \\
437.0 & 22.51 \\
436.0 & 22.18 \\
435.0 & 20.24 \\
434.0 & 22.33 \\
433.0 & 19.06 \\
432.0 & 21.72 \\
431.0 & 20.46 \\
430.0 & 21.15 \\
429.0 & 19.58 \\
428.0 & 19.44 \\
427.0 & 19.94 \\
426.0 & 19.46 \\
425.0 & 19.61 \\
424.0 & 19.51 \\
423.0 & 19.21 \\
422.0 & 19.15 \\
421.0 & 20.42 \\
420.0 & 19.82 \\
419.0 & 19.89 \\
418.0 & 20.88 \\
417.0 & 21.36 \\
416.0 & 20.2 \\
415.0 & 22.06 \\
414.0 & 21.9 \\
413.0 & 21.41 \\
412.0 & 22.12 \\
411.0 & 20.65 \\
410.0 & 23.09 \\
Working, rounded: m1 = 1.01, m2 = 1.05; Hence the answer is 0.97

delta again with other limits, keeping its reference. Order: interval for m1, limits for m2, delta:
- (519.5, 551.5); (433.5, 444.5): 0.99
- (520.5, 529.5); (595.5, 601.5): 0.90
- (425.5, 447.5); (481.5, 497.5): 1.03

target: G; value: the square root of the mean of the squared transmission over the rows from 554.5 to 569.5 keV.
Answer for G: 22.7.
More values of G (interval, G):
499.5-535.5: 24.5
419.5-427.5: 19.6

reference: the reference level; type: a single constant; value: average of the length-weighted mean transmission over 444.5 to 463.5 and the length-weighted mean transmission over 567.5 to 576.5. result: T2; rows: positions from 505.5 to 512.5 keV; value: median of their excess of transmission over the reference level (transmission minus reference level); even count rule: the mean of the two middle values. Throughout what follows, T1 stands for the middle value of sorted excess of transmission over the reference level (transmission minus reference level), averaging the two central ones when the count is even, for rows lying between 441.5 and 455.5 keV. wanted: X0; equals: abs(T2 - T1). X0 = 0.5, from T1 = 0.6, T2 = 0.1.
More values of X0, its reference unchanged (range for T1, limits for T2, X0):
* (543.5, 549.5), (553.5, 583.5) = 1.6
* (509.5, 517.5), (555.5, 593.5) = 3.1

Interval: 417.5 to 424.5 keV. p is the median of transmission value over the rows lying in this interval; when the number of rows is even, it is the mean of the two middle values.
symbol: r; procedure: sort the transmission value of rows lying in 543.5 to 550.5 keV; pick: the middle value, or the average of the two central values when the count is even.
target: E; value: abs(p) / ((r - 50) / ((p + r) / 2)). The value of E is -15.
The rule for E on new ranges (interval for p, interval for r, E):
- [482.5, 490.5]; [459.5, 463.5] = -21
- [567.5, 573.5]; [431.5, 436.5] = -18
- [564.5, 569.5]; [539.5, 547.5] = -18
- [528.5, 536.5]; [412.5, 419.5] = -18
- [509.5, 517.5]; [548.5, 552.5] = -22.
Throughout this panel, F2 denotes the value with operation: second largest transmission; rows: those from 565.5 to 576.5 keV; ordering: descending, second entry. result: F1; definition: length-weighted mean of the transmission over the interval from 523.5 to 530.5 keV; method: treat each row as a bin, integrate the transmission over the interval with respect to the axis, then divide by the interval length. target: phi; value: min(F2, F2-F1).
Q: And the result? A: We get -0.4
